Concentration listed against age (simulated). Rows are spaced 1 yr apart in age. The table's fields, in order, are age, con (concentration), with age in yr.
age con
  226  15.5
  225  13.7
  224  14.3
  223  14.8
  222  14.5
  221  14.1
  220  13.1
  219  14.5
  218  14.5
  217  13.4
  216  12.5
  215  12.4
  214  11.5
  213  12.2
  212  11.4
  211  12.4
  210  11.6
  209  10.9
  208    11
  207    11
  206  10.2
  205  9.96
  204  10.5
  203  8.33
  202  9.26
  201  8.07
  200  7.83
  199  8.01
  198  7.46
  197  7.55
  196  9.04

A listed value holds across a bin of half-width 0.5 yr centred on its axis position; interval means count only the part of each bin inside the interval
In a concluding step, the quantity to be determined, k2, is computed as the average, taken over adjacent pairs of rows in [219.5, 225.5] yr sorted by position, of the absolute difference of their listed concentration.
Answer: 0.6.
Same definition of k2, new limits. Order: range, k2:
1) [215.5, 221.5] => 0.9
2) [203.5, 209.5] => 0.3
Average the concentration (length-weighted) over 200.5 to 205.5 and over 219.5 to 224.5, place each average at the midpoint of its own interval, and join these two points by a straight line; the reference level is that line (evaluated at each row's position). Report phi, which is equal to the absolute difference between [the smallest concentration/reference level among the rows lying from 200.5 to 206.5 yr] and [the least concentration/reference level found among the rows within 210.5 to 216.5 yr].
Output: 0.049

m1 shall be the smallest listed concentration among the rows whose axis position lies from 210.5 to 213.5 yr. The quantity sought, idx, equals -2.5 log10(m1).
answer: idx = -2.64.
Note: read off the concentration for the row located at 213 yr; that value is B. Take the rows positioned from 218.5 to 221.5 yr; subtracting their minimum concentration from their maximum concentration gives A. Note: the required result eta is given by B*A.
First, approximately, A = 1.4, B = 12.2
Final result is 17.1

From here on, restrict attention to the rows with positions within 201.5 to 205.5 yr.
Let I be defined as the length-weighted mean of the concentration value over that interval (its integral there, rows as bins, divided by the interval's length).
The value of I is 9.5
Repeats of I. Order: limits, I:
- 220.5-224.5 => 14.4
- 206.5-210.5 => 11.1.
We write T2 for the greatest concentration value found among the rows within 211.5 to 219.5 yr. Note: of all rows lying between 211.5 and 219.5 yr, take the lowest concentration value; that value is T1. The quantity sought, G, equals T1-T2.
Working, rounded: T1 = 11.4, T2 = 14.5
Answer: -3.1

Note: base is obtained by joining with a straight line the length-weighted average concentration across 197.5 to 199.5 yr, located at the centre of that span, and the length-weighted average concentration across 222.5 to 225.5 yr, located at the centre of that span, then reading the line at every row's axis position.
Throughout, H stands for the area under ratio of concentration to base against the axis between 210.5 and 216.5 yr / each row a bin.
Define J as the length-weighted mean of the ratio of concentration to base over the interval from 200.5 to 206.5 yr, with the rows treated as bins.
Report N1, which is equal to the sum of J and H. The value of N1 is 7.30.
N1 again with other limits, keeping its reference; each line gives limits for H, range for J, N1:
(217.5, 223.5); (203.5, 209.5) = 7.48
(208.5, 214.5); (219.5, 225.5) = 7.35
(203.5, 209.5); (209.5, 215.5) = 7.56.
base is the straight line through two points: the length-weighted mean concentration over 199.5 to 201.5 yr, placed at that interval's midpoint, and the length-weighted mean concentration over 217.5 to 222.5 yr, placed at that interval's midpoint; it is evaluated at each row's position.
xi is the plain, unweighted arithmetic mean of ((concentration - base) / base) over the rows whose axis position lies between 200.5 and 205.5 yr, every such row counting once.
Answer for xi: 0.054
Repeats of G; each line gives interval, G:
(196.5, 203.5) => -1.8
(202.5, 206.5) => -2.2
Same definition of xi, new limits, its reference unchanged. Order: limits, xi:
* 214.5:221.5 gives 0.000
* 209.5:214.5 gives 0.021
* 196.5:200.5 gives 0.056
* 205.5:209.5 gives 0.060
